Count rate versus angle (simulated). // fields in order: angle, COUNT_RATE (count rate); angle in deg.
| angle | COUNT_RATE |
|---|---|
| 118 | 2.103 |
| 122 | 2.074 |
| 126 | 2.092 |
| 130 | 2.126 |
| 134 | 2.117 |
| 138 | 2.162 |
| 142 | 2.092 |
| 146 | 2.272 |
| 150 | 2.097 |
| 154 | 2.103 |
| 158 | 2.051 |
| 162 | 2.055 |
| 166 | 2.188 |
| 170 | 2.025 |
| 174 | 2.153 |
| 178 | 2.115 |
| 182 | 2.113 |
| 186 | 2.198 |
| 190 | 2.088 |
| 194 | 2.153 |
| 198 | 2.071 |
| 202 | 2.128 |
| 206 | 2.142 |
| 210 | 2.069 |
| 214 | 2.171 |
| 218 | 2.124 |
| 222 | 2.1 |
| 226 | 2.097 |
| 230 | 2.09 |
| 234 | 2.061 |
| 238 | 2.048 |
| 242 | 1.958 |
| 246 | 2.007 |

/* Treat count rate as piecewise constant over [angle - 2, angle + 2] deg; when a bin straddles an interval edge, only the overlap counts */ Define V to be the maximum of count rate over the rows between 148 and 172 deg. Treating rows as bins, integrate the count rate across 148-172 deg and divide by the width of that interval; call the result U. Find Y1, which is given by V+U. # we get 4.27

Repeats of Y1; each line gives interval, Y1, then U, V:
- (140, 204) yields 4.39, 2.12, 2.272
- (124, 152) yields 4.41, 2.14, 2.272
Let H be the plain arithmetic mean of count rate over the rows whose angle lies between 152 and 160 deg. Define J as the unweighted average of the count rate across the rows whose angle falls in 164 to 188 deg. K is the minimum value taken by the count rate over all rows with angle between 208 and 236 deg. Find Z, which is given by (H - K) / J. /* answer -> 0.008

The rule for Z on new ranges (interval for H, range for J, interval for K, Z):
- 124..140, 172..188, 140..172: 0.046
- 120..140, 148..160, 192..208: 0.021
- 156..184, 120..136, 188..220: 0.015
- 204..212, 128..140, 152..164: 0.026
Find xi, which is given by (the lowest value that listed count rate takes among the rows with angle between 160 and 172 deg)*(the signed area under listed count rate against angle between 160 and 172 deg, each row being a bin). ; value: 50.8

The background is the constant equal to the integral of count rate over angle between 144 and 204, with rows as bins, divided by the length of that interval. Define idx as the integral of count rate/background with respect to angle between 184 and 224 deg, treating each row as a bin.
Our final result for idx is 40 deg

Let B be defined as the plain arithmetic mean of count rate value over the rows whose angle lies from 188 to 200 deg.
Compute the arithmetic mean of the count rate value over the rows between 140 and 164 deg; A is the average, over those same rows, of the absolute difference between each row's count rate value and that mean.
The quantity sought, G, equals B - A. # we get 2.05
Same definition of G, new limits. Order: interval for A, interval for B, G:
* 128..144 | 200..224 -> 2.10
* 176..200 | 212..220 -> 2.11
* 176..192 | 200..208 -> 2.10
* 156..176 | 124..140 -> 2.06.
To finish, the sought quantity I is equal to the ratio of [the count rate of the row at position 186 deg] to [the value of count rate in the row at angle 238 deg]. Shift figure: 1.07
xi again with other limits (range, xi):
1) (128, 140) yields 54.2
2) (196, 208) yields 52.5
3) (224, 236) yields 51.5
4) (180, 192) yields 53.4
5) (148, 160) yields 51.3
